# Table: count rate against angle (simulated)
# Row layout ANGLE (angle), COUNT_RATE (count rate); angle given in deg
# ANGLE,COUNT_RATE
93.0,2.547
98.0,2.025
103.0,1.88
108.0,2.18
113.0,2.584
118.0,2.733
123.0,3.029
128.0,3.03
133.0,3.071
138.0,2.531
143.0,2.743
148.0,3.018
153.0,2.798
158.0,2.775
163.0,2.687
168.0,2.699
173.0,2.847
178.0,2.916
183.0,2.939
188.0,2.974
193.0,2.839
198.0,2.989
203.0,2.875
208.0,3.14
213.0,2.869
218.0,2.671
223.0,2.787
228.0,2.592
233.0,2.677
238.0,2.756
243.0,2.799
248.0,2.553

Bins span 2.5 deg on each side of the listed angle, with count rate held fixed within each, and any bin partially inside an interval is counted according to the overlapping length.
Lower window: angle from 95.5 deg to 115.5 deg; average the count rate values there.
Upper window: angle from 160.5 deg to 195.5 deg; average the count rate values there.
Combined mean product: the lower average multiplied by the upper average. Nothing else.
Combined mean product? 6.16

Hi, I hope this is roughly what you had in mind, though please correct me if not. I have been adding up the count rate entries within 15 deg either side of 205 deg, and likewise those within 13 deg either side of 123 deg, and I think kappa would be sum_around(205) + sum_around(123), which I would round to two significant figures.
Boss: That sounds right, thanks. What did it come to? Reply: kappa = 32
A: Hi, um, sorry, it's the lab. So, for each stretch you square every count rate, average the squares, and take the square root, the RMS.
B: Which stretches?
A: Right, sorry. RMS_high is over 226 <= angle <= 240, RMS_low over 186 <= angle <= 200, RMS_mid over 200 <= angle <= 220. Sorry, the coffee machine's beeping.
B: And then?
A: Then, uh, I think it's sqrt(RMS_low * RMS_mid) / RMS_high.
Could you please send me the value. 1.09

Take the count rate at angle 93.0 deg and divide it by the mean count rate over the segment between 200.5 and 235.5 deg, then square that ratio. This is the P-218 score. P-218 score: 0.83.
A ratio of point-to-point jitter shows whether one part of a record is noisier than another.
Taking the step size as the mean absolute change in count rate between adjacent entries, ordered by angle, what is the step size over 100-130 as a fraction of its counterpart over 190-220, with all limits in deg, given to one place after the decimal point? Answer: 1.2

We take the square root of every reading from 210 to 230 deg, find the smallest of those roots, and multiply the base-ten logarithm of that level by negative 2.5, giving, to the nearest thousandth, -0.517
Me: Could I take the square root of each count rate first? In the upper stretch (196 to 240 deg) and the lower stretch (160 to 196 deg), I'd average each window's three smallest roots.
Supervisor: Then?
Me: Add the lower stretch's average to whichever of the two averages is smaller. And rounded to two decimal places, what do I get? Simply 3.28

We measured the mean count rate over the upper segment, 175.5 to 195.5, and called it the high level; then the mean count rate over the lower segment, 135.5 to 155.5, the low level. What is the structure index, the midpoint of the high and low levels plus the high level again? 5.76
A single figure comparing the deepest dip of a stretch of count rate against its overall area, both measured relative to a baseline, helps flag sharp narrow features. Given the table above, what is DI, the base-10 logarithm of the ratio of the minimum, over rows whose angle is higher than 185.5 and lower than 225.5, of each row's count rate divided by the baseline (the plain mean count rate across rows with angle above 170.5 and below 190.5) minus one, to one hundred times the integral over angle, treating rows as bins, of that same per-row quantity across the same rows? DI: -2.62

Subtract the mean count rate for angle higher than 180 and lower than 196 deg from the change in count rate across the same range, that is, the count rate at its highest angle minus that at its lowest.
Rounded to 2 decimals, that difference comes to -3.02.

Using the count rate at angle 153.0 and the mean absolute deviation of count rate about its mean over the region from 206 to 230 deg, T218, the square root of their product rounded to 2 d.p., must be 0.66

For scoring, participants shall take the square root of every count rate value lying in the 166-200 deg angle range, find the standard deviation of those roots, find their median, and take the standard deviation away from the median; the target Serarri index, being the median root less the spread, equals 1.68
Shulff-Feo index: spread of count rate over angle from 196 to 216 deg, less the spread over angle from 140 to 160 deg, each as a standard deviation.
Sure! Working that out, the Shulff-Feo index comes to 0.00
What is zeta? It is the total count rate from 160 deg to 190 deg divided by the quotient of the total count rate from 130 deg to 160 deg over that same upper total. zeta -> 17.19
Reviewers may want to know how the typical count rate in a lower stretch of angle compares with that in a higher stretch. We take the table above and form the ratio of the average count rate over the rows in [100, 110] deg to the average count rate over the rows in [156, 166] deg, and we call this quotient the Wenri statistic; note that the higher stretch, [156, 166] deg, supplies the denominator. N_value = 0.74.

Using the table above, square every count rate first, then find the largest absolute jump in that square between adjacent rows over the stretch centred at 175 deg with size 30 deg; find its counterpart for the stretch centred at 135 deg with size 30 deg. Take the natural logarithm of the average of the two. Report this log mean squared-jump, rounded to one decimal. 0.7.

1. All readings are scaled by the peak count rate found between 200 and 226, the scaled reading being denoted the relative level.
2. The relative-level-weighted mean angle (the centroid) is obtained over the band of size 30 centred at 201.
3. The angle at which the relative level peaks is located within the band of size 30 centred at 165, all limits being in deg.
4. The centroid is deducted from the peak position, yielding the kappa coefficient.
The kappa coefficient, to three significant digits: -22.5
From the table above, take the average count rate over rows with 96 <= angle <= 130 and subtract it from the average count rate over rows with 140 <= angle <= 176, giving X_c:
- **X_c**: 0.30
